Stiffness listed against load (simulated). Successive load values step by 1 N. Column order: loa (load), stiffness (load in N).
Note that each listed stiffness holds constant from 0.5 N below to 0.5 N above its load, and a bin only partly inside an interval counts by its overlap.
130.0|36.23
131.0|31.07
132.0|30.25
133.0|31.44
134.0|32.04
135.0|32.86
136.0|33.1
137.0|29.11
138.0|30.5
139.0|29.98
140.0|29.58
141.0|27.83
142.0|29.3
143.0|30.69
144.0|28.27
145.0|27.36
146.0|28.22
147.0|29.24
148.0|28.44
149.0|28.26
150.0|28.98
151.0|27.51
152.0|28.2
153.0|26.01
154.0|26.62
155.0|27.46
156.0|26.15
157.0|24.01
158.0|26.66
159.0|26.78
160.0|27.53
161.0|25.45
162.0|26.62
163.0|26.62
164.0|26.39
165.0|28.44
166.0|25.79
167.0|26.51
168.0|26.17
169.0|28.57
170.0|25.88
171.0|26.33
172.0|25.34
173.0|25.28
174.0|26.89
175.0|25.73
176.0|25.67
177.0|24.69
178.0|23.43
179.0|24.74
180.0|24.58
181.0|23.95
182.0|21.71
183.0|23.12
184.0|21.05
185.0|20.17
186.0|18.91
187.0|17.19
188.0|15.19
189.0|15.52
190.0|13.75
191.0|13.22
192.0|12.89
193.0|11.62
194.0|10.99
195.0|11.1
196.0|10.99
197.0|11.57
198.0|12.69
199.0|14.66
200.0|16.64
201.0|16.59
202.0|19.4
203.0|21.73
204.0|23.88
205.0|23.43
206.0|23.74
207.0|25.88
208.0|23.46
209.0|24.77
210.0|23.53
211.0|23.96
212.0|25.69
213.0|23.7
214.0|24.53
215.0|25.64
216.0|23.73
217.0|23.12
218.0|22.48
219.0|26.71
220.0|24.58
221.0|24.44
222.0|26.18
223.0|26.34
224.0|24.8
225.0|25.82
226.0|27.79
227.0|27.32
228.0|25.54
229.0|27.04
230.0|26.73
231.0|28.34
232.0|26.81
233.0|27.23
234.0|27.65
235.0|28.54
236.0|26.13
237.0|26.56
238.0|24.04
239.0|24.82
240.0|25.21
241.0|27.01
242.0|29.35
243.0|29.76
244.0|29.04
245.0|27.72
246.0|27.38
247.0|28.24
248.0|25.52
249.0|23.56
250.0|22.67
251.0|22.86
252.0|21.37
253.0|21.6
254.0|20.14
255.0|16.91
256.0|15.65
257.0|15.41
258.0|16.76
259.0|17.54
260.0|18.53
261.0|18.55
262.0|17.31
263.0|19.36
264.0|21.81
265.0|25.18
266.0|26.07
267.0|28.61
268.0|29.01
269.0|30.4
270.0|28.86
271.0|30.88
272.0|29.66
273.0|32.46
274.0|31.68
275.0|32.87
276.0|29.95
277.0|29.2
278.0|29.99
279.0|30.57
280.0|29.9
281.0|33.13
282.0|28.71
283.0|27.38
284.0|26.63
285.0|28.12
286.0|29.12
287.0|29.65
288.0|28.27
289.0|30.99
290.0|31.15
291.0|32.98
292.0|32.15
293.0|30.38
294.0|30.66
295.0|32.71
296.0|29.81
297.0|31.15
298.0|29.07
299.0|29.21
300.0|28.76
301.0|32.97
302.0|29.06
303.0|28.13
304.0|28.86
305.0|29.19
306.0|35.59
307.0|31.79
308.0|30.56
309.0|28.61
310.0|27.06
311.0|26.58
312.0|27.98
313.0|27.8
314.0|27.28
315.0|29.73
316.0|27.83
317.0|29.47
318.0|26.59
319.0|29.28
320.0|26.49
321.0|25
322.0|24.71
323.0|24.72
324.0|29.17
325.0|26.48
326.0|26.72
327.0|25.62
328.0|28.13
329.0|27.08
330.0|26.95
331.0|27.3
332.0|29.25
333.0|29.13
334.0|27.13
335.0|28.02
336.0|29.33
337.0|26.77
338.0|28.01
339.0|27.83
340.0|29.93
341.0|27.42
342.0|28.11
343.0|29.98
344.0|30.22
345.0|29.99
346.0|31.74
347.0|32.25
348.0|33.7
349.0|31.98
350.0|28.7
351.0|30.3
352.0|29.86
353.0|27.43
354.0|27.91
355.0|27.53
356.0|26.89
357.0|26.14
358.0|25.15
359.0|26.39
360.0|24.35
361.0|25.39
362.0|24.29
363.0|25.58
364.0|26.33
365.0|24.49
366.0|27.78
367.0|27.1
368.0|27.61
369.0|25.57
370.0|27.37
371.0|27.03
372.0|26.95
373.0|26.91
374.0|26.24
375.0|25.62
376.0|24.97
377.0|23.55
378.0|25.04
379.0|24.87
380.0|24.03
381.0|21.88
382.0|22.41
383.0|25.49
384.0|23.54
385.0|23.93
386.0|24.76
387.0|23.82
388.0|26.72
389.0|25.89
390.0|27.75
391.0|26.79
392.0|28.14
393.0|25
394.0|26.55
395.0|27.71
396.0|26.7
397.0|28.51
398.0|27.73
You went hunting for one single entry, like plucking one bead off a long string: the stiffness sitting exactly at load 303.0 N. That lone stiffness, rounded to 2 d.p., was 28.13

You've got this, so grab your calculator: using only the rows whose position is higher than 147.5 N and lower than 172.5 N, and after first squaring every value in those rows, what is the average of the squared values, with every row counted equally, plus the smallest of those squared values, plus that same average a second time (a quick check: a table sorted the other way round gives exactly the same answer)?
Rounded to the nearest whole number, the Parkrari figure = 2019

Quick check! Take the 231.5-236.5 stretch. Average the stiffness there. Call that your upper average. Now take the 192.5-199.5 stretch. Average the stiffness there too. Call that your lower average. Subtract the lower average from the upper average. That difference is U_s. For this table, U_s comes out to 15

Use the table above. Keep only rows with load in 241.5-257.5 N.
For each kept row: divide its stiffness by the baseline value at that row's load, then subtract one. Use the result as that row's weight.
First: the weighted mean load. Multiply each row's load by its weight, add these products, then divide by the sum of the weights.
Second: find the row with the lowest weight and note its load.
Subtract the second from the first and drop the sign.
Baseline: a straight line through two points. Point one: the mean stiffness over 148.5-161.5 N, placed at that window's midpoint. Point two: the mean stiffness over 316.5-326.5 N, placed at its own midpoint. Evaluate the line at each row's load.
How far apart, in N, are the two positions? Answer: 1.1 N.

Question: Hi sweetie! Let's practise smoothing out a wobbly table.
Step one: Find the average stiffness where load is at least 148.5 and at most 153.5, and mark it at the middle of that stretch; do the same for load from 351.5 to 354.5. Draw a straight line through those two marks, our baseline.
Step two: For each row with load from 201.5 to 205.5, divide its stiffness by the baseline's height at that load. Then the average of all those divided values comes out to 0.79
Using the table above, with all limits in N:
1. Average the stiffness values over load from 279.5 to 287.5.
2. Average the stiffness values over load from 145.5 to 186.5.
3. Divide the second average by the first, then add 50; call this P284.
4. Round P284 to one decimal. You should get 50.9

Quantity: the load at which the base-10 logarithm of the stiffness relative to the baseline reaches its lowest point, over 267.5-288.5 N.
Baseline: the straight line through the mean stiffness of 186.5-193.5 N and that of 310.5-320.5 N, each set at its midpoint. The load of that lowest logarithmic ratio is 284.0 N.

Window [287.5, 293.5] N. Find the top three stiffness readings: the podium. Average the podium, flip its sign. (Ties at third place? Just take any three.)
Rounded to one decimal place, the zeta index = -32.1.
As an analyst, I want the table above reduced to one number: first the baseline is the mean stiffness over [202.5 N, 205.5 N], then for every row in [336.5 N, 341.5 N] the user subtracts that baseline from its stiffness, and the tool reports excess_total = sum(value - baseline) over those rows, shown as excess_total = 25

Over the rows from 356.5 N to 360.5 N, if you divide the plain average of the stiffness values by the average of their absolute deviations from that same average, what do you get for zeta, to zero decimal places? 34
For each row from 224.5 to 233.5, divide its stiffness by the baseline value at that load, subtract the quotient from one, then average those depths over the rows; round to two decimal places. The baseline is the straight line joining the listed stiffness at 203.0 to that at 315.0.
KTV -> -0.14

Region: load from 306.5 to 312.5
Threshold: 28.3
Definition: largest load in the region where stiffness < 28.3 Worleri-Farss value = 312.0 N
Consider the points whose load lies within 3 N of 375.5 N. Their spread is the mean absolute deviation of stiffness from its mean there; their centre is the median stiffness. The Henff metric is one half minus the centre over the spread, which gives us -28.7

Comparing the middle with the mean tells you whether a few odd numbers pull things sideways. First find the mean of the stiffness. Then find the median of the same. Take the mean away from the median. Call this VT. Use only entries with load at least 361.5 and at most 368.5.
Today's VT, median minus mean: 0.2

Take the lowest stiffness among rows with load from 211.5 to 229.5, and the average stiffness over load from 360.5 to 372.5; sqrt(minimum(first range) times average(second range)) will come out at 24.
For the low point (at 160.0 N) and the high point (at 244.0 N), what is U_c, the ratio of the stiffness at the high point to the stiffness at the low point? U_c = 1.05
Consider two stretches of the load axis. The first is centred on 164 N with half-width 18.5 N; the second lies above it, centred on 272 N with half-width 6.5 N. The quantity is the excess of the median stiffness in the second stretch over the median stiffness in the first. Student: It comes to 3.6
